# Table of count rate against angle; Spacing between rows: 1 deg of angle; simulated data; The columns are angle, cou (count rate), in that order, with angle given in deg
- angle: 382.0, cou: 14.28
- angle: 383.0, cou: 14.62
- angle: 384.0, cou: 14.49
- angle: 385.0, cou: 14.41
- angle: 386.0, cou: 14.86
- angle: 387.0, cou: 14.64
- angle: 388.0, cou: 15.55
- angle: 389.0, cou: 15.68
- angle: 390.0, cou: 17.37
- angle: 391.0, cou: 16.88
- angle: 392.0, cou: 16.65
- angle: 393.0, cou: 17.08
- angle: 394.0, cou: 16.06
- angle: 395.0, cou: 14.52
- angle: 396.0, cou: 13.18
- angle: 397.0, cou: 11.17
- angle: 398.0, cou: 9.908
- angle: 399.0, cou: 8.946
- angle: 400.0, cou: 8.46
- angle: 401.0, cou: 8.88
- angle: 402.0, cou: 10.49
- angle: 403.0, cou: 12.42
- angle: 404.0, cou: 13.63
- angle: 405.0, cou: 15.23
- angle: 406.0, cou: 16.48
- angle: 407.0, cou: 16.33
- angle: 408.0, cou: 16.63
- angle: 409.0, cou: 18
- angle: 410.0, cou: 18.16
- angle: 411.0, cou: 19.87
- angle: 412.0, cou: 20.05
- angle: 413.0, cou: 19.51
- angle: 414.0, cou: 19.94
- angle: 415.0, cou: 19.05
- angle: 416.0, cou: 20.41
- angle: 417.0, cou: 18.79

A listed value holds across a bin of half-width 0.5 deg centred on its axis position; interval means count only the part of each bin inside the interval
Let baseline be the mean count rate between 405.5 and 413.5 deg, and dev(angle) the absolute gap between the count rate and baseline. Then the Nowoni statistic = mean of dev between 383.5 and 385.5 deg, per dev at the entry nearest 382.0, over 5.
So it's 0.19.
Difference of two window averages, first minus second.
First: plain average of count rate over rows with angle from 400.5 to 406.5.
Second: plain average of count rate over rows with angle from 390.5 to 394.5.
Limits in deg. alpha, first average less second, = -4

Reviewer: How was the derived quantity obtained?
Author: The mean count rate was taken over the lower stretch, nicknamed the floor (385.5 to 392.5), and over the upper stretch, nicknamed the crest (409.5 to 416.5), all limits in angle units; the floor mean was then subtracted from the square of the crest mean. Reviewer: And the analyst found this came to 367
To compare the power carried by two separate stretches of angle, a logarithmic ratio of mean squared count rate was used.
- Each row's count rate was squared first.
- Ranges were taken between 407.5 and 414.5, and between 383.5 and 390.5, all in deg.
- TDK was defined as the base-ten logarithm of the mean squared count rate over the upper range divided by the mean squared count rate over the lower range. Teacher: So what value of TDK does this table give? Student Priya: 0.2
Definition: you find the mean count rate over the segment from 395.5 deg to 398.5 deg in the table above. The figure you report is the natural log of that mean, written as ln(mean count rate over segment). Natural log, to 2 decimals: 2.44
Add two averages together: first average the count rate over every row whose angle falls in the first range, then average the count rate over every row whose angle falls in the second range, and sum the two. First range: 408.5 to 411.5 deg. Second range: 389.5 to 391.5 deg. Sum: 35.8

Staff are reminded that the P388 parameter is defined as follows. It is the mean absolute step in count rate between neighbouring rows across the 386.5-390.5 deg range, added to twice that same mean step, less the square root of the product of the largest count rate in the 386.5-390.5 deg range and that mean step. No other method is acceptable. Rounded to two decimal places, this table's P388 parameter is -1.25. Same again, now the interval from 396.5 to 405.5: -0.69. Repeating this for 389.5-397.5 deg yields -1.16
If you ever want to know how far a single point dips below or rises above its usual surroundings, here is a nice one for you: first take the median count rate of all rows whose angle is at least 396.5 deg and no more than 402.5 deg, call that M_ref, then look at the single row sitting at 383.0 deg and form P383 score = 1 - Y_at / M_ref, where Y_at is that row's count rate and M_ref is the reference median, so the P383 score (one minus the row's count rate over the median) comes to -0.55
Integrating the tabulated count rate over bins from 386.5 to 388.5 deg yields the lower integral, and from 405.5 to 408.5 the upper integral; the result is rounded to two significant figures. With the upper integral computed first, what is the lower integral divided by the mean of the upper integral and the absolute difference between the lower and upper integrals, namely 0.88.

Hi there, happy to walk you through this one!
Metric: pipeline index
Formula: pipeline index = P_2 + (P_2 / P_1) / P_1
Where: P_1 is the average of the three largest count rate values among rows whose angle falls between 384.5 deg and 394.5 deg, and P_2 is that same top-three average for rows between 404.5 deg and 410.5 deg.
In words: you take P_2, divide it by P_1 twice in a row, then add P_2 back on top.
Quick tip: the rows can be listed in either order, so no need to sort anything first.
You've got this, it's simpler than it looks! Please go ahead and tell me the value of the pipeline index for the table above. 17.7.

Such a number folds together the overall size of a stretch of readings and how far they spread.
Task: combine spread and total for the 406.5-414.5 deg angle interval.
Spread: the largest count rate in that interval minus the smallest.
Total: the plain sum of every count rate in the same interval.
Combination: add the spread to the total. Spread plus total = 152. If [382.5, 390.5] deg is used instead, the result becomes 125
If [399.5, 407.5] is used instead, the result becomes 110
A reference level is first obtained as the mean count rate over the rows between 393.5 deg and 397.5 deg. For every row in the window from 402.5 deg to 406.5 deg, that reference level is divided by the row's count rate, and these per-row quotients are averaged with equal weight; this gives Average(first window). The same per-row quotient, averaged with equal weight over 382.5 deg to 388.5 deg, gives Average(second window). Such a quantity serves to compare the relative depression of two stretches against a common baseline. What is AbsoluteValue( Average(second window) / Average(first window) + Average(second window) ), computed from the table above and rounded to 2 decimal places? 1.90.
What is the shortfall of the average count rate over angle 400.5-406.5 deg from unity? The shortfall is -11.9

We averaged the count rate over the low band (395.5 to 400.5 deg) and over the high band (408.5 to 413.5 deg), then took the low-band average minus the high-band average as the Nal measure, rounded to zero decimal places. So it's -9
